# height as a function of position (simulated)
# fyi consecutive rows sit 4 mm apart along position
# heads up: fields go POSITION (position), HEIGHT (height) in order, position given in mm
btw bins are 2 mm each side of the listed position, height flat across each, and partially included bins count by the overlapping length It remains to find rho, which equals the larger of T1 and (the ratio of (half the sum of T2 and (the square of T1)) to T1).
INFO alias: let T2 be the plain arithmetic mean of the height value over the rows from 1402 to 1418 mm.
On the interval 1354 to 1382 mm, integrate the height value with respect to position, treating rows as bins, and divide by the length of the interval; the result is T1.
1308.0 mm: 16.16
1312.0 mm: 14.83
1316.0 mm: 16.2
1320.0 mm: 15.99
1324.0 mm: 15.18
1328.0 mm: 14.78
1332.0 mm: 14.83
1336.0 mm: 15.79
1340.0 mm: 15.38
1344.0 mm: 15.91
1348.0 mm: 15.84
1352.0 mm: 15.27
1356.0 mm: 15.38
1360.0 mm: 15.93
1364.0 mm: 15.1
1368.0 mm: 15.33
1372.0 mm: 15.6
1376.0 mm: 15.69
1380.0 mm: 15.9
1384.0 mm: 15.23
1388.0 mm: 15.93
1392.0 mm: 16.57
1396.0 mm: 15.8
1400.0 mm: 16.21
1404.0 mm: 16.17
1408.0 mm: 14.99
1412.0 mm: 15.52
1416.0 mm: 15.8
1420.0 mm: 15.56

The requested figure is 15.6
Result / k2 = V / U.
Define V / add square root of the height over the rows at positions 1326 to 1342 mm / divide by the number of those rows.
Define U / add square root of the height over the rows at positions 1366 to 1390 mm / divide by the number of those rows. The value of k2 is 0.986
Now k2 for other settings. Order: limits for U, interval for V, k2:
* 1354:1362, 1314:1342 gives 0.993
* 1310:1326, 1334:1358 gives 1.002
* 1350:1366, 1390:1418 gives 1.014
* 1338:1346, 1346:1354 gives 0.997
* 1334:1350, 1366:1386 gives 0.994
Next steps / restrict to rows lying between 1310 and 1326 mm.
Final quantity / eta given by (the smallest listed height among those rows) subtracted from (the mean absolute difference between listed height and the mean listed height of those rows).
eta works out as -14.3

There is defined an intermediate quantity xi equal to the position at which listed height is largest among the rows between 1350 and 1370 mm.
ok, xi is 1360.0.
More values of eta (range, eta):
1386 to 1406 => -15.6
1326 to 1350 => -14.4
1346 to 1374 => -14.8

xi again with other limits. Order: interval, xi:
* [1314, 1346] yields 1316.0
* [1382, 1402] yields 1392.0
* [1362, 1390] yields 1388.0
